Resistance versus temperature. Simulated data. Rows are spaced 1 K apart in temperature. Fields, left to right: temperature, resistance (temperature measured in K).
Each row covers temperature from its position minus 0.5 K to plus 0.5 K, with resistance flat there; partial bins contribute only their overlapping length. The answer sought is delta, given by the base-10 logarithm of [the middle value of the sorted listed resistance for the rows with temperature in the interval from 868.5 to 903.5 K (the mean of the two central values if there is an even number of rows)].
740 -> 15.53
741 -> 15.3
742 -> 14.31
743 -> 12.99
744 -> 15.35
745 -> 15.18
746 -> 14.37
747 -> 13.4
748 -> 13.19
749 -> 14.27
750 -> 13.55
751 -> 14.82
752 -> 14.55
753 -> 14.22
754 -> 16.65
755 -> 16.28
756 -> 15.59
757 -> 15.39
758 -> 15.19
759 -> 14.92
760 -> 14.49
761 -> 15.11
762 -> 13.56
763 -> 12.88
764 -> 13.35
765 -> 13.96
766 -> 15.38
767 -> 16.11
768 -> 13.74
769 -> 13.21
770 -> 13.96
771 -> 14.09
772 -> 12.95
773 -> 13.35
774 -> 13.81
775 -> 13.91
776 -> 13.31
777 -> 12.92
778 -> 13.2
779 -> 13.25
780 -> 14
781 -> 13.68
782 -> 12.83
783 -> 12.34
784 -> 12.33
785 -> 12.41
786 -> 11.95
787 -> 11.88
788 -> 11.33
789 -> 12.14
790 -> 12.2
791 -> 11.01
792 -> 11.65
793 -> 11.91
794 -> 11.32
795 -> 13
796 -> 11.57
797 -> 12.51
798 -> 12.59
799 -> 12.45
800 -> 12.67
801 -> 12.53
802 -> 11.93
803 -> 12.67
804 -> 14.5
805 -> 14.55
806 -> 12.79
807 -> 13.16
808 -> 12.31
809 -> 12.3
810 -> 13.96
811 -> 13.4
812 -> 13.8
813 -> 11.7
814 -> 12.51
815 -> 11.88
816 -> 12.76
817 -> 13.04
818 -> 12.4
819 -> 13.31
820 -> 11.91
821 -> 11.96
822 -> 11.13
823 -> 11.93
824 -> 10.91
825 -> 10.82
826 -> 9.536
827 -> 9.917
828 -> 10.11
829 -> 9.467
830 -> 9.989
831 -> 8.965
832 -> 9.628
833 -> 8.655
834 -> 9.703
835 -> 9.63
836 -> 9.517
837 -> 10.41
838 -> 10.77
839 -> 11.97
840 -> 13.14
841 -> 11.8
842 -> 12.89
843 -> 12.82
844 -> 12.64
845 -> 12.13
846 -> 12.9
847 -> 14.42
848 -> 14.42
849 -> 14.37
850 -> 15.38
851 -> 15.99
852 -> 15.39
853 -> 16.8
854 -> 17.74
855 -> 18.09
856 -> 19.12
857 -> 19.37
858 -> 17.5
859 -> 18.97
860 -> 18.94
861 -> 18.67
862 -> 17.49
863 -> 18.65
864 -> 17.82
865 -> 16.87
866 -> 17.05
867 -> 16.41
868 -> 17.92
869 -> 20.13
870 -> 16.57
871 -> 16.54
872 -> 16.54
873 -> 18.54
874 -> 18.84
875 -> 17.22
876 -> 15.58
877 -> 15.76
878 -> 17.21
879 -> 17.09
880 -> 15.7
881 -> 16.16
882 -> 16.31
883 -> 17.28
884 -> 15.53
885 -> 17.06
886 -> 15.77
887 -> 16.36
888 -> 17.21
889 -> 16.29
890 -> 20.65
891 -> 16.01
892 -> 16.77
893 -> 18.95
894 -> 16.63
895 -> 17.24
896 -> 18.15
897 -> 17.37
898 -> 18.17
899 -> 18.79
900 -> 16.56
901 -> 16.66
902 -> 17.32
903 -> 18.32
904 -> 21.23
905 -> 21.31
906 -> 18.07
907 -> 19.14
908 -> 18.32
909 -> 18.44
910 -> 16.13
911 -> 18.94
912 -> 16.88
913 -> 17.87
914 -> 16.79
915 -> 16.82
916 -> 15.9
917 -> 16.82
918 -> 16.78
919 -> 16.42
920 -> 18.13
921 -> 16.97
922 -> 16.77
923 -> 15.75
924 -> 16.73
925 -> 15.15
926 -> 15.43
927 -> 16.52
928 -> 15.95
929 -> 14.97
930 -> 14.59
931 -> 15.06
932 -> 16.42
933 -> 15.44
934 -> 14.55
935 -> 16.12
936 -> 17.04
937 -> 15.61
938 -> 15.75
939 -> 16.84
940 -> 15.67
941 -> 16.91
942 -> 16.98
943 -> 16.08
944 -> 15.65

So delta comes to 1.23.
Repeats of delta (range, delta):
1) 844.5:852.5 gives 1.16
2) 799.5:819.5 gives 1.10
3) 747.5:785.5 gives 1.14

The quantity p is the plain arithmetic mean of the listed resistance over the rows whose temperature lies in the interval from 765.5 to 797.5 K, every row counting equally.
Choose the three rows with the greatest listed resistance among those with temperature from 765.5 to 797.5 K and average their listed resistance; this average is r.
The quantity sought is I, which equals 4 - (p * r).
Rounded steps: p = 12.9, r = 15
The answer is -192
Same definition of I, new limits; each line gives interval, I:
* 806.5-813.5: -174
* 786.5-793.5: -138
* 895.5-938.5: -345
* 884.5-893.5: -322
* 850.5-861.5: -338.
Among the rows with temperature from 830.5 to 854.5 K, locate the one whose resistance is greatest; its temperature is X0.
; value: 854 K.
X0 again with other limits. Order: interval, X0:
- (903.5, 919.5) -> 905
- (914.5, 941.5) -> 920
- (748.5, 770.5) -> 754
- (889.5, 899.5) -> 890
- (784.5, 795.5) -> 795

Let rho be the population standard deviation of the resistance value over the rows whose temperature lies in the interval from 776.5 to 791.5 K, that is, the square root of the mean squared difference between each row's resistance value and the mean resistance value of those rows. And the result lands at 0.8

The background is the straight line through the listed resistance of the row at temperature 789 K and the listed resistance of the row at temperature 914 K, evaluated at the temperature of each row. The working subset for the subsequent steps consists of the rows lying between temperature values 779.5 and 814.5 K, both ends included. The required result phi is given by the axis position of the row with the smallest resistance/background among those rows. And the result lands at 813 K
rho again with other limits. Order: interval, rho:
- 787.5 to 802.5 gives 0.6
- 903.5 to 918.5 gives 1.6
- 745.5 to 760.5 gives 1.0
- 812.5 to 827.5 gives 1.0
